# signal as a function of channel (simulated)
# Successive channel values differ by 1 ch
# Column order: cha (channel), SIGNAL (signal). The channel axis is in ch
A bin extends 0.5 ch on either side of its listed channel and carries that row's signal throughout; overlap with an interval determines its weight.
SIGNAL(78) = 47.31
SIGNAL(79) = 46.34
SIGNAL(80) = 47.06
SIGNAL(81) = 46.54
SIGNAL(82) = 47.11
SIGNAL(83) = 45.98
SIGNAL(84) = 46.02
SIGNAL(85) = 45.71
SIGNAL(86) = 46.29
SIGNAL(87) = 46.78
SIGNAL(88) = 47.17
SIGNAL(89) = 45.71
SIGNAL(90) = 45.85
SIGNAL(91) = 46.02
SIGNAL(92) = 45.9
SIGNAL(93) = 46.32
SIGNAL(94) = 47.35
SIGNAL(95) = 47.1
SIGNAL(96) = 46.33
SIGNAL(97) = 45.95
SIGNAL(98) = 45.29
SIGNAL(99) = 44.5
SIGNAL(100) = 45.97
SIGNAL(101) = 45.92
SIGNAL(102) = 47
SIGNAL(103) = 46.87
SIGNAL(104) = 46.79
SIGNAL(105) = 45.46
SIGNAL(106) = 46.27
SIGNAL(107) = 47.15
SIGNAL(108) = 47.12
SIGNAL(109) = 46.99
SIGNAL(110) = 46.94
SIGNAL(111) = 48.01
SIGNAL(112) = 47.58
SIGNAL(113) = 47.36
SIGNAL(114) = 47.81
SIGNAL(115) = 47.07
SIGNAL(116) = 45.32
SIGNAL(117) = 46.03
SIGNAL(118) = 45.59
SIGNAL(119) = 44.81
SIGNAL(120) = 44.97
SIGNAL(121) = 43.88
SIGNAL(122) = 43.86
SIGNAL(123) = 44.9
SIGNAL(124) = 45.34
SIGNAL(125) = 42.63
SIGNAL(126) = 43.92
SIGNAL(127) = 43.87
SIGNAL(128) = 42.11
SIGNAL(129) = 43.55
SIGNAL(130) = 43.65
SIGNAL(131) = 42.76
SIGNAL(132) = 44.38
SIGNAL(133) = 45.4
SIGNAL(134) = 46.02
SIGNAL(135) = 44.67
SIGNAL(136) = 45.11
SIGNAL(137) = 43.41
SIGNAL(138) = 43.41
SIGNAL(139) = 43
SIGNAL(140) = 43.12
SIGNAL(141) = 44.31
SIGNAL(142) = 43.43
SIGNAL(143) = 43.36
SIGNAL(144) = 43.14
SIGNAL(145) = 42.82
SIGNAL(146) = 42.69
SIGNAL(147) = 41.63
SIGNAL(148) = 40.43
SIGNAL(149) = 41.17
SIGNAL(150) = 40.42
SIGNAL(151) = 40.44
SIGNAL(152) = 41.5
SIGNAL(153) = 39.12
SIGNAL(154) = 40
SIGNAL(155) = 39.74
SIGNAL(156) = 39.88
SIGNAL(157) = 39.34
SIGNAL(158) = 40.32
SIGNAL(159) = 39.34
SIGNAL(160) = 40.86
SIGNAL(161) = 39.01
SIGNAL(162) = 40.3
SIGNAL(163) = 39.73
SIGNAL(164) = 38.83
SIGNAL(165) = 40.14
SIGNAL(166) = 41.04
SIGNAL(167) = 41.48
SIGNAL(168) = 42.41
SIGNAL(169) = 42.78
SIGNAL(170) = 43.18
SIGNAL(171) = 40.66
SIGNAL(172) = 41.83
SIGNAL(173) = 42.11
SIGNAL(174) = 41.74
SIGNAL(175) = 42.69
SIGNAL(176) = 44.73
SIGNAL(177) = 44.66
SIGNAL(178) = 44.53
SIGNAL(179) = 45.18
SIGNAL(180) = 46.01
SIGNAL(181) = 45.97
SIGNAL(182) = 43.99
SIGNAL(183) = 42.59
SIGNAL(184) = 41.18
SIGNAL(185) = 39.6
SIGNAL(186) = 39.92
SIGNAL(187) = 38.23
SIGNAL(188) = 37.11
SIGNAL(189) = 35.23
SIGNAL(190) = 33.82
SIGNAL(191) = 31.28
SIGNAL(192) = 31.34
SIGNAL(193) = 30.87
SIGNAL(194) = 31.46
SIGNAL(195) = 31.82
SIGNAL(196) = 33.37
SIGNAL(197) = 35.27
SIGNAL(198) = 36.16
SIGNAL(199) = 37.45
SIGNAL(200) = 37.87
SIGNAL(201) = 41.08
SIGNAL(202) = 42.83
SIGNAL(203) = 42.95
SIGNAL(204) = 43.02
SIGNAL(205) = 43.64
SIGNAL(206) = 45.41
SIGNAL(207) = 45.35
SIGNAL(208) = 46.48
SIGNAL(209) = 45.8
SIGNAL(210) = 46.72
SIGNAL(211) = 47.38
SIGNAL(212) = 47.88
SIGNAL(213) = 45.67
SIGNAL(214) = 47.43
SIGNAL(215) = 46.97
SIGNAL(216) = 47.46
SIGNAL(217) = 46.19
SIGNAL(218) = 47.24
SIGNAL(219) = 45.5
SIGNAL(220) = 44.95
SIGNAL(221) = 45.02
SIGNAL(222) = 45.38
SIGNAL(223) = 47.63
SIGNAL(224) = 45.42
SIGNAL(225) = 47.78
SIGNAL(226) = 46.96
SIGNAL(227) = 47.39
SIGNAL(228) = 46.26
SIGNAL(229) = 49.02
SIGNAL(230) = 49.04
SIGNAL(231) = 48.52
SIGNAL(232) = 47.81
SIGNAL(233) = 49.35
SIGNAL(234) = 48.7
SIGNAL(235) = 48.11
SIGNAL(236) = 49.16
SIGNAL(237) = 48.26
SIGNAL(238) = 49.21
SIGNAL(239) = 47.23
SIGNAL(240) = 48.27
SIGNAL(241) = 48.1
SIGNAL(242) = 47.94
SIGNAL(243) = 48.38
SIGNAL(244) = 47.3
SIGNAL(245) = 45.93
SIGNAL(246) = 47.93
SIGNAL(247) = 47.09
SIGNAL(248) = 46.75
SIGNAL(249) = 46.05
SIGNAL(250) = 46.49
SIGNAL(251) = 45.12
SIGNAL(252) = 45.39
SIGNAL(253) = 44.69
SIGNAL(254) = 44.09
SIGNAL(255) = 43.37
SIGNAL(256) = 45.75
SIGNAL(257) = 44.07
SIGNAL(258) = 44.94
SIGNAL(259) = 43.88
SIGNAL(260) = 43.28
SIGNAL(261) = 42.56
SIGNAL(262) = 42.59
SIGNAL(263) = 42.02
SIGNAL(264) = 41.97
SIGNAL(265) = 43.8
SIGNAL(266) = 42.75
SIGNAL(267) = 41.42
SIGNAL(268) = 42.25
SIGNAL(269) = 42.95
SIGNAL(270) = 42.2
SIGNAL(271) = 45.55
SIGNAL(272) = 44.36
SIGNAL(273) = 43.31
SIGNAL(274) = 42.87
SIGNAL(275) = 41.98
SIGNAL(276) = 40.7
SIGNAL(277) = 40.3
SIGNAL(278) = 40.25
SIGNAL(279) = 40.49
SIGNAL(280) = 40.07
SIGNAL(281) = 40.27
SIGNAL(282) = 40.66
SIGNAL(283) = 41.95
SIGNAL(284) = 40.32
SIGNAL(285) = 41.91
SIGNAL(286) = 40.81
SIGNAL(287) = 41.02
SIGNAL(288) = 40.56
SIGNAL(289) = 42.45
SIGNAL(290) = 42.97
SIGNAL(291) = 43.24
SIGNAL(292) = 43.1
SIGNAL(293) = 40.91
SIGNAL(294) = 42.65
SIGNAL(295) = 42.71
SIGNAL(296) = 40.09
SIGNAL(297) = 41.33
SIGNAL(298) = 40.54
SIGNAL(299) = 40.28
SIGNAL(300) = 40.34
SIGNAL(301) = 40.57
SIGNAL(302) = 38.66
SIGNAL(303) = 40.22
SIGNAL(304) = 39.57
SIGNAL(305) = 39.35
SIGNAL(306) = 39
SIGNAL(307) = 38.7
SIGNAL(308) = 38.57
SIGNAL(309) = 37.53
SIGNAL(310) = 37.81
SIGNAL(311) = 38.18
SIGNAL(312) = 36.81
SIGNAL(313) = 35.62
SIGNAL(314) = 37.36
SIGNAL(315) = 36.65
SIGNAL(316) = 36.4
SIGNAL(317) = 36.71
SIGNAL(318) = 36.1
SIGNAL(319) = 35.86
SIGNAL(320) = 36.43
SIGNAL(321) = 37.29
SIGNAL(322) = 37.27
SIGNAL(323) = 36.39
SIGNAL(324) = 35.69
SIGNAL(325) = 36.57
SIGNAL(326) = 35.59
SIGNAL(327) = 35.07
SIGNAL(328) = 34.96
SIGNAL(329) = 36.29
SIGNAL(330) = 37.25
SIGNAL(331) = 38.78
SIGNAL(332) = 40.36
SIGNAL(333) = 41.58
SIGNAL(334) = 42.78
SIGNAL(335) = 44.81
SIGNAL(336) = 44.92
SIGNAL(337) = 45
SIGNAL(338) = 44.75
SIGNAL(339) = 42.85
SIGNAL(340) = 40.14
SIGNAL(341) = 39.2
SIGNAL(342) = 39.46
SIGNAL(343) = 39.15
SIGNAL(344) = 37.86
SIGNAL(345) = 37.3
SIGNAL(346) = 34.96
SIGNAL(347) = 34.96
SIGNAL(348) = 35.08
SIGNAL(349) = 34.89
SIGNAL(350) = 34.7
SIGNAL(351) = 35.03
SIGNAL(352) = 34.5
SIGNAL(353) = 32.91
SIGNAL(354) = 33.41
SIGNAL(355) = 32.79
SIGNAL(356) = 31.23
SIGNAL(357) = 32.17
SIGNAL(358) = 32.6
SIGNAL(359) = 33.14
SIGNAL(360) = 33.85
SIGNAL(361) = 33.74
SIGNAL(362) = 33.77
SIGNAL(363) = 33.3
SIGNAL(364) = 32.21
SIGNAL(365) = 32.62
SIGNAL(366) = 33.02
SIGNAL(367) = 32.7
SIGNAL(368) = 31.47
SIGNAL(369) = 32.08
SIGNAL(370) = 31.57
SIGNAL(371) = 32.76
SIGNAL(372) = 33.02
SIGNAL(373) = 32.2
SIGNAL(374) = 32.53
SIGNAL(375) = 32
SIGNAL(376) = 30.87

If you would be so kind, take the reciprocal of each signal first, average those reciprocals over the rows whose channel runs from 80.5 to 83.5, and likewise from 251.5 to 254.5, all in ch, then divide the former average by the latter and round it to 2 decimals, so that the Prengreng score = 0.96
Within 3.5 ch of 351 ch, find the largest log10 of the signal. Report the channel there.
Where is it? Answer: 348 ch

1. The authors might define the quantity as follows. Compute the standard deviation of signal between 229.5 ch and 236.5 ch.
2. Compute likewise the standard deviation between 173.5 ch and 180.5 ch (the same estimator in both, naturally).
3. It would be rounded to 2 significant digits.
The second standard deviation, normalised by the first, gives 2.6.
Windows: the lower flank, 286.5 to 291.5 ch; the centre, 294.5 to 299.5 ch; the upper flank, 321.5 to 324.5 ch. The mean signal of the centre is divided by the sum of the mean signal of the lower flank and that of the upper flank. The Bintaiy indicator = 0.522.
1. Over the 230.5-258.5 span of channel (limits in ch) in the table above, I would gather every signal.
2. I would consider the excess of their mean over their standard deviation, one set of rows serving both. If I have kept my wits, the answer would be 45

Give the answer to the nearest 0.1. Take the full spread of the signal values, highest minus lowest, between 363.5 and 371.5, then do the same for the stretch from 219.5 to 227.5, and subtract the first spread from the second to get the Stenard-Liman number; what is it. 1.3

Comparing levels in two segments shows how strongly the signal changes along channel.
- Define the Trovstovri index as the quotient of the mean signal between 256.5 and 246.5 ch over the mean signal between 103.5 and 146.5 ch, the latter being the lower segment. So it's 1.01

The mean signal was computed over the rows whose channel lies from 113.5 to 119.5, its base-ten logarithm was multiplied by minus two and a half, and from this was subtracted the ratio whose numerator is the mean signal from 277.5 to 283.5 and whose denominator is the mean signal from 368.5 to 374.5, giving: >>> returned -5.41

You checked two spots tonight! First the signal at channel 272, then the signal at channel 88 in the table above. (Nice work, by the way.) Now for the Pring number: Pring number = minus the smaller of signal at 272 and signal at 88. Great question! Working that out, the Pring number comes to -44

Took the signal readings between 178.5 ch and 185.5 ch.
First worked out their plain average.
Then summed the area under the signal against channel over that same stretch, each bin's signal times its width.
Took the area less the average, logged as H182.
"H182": 261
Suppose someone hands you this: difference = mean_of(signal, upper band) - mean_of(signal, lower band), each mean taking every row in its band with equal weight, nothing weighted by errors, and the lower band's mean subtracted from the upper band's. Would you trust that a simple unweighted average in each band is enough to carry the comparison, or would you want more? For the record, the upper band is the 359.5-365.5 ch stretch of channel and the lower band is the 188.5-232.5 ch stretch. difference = -10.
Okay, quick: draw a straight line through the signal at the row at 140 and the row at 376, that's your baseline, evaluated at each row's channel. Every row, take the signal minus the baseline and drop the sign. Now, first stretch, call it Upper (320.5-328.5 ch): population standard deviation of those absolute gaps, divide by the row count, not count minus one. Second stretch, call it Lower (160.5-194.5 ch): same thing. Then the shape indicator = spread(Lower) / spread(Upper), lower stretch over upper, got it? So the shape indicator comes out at 3.6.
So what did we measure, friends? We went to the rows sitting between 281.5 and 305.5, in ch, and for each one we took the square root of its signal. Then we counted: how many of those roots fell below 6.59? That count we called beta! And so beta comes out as 24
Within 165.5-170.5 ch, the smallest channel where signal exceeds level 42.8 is 170 ch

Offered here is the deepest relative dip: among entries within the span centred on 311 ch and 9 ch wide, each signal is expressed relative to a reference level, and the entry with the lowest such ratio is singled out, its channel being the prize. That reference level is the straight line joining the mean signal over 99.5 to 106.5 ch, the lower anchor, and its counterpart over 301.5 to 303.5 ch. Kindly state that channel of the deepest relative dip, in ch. 313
